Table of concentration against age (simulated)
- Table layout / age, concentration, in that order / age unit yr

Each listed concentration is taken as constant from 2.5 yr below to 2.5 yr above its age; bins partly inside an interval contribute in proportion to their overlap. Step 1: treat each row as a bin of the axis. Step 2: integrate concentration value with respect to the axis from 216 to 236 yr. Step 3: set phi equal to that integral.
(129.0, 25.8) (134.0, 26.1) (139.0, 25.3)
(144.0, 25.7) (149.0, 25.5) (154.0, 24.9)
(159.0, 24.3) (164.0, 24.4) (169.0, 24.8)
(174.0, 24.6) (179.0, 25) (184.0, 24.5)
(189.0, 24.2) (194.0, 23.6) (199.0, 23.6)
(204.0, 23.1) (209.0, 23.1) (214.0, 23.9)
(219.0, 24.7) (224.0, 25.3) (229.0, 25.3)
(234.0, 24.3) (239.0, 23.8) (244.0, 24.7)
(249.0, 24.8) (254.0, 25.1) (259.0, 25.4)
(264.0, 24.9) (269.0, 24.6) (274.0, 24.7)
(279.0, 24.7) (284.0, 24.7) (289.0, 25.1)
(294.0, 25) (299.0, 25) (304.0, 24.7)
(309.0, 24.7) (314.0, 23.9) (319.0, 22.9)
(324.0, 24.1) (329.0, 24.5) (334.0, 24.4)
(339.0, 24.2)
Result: 498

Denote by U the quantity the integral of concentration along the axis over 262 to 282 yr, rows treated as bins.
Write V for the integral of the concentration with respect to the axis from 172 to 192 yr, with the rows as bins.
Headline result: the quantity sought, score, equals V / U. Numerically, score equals 0.99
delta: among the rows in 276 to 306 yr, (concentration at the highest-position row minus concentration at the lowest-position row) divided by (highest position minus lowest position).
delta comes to 0.000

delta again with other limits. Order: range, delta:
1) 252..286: -0.013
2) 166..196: -0.048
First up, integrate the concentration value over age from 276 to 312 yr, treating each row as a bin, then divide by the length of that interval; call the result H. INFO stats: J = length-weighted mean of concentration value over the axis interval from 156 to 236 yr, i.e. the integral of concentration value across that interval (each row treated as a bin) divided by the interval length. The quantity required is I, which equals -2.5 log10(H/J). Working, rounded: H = 24.83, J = 24.3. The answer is -0.023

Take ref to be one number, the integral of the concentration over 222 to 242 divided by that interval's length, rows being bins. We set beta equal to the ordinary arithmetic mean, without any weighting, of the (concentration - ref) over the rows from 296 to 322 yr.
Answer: -0.42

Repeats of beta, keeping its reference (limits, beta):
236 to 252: -0.23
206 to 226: -0.41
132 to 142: 1.04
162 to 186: 0.00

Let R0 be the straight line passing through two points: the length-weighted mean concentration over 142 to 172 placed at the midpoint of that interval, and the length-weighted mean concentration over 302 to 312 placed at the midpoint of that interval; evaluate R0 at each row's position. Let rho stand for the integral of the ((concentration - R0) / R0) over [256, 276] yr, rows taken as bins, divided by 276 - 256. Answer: 0.007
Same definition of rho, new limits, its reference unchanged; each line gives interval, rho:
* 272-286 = 0.000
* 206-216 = -0.055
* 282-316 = 0.003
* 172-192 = -0.013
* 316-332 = -0.032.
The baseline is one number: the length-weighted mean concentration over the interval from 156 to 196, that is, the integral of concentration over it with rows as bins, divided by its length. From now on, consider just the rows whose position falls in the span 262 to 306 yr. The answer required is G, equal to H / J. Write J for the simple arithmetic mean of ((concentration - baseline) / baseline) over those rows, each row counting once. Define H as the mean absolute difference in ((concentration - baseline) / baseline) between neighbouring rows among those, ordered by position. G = 0.4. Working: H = 0.006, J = 0.016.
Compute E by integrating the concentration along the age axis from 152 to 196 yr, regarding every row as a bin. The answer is 1077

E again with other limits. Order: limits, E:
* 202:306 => 2561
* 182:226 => 1055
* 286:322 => 881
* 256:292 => 896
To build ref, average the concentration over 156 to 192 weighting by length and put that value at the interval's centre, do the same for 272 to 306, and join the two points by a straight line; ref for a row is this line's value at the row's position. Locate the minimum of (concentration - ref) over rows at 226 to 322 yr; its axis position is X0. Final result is 319.0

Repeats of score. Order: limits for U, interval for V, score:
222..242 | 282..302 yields 1.01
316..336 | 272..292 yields 1.04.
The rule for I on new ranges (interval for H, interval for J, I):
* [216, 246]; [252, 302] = 0.011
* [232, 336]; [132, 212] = -0.002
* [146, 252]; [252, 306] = 0.022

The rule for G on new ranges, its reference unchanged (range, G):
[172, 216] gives -0.8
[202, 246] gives -2.9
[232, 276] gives 1.4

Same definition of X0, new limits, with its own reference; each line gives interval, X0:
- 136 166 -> 159.0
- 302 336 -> 319.0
